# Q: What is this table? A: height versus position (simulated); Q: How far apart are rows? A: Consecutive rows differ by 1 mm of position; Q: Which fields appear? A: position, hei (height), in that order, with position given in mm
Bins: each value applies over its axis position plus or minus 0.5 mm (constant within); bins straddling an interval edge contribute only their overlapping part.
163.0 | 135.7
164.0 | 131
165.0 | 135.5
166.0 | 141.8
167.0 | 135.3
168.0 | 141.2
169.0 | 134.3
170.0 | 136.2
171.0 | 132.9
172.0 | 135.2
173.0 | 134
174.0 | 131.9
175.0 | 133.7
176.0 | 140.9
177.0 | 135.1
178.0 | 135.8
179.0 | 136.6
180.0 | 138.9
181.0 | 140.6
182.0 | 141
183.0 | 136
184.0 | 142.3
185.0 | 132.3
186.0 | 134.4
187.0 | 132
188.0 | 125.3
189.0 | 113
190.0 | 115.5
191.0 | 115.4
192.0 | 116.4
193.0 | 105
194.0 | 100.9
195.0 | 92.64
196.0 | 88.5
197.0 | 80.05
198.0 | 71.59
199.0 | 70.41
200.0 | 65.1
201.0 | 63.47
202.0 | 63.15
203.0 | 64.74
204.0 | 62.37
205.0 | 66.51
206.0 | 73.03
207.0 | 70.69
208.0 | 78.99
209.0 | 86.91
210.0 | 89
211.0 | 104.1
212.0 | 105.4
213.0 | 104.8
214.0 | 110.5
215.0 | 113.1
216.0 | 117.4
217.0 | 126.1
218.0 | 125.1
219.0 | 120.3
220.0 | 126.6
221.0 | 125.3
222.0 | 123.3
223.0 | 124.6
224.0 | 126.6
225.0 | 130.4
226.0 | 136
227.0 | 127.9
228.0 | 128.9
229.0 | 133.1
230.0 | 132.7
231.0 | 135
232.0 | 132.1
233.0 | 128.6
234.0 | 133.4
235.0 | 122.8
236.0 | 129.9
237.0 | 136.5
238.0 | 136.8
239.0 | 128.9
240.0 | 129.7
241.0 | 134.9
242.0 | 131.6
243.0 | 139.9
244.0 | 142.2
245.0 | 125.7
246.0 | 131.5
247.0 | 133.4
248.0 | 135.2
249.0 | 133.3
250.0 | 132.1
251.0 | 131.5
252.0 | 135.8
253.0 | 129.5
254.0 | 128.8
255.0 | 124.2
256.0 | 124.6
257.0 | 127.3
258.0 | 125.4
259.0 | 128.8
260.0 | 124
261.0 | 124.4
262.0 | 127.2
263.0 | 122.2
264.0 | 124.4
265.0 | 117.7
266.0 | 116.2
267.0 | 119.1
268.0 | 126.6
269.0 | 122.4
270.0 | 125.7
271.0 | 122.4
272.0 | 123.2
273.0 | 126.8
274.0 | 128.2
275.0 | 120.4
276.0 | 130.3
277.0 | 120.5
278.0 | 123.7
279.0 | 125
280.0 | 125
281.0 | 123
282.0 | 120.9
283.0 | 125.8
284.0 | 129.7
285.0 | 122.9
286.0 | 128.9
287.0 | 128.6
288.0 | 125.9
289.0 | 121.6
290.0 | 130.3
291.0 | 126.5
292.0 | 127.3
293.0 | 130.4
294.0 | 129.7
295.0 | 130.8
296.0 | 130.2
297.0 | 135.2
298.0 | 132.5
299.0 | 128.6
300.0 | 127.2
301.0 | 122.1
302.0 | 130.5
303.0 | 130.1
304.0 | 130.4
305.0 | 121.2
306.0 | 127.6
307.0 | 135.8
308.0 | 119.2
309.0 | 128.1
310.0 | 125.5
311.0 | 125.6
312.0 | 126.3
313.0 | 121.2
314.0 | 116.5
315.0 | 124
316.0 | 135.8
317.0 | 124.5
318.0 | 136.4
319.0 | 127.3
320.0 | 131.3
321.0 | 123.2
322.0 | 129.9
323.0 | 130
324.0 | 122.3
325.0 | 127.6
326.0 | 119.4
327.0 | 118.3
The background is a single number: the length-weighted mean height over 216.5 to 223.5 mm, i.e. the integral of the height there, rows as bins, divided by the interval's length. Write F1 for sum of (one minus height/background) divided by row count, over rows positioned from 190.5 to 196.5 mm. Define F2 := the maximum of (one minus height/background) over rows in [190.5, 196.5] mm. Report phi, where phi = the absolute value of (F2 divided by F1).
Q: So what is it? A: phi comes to 1.7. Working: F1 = 0.171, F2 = 0.29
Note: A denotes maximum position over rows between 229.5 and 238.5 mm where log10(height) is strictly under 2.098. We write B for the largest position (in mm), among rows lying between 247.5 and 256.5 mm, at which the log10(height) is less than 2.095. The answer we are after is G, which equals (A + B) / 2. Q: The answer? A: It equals 245.0 mm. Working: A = 235.0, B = 255.0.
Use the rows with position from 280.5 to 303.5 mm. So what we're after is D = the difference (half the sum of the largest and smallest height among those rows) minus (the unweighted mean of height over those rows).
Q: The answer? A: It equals 0.3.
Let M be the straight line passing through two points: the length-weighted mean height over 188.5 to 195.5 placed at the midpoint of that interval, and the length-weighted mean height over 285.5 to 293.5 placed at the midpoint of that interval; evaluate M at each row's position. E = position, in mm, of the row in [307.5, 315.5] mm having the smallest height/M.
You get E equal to 314.0 mm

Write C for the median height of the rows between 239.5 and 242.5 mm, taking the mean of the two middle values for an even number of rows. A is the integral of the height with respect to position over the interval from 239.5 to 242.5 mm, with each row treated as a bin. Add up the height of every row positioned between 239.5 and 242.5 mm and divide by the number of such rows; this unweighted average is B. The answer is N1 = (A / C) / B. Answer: 0.023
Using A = 396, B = 132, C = 132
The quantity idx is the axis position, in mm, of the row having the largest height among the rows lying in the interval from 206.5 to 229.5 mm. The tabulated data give 226.0 mm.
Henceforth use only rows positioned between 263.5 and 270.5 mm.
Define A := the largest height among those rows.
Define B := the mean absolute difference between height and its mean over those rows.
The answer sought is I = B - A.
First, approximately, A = 126.6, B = 3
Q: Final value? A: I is -123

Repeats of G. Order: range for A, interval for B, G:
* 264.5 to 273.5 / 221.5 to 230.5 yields 247.0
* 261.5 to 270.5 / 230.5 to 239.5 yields 252.0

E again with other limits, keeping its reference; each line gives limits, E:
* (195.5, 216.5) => 204.0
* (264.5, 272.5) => 266.0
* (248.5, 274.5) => 266.0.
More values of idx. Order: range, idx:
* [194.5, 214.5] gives 214.0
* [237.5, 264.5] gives 244.0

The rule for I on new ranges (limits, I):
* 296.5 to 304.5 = -132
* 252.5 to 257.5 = -128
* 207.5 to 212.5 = -96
